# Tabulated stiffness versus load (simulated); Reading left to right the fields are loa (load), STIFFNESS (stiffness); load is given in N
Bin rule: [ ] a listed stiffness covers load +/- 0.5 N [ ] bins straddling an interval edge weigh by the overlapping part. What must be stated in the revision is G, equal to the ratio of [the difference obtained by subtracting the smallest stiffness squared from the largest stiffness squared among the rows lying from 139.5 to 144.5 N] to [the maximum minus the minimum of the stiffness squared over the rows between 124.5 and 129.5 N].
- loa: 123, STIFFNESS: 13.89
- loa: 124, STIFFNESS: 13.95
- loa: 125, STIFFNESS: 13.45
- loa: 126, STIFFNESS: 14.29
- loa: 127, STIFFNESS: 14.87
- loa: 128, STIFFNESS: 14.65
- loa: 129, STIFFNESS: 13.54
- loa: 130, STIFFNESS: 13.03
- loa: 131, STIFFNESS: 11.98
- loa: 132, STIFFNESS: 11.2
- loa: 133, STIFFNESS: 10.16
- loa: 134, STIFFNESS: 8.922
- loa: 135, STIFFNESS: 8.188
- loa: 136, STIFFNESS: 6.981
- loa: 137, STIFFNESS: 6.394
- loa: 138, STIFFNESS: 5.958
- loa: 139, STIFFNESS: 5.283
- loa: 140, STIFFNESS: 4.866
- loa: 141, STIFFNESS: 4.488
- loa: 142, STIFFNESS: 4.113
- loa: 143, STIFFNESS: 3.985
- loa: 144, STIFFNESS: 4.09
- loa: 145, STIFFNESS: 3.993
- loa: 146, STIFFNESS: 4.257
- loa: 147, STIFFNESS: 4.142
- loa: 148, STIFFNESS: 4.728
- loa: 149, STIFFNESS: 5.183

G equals 0.2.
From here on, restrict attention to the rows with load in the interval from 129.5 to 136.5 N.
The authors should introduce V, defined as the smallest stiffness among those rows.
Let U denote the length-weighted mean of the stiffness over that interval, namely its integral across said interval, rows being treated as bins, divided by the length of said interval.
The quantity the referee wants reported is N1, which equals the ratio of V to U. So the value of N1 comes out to 0.69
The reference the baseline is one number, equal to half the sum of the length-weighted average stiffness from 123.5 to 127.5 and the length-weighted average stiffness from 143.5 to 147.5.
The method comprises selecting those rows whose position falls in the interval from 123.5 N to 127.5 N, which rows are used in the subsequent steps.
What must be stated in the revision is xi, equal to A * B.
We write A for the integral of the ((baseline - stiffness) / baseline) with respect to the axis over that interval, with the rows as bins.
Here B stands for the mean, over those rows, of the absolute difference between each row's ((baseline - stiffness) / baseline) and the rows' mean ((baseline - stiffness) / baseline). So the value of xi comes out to -0.11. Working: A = -2.2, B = 0.05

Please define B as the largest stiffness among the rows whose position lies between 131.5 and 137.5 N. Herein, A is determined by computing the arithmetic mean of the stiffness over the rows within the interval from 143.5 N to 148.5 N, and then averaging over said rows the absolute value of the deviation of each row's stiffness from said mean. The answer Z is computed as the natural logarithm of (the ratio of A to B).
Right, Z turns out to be -4.0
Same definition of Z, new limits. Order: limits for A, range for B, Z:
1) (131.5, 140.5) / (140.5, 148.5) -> -0.9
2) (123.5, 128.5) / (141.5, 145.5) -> -2.2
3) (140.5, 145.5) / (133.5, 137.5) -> -4.1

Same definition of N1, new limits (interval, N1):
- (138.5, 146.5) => 0.91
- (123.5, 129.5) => 0.95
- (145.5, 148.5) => 0.95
